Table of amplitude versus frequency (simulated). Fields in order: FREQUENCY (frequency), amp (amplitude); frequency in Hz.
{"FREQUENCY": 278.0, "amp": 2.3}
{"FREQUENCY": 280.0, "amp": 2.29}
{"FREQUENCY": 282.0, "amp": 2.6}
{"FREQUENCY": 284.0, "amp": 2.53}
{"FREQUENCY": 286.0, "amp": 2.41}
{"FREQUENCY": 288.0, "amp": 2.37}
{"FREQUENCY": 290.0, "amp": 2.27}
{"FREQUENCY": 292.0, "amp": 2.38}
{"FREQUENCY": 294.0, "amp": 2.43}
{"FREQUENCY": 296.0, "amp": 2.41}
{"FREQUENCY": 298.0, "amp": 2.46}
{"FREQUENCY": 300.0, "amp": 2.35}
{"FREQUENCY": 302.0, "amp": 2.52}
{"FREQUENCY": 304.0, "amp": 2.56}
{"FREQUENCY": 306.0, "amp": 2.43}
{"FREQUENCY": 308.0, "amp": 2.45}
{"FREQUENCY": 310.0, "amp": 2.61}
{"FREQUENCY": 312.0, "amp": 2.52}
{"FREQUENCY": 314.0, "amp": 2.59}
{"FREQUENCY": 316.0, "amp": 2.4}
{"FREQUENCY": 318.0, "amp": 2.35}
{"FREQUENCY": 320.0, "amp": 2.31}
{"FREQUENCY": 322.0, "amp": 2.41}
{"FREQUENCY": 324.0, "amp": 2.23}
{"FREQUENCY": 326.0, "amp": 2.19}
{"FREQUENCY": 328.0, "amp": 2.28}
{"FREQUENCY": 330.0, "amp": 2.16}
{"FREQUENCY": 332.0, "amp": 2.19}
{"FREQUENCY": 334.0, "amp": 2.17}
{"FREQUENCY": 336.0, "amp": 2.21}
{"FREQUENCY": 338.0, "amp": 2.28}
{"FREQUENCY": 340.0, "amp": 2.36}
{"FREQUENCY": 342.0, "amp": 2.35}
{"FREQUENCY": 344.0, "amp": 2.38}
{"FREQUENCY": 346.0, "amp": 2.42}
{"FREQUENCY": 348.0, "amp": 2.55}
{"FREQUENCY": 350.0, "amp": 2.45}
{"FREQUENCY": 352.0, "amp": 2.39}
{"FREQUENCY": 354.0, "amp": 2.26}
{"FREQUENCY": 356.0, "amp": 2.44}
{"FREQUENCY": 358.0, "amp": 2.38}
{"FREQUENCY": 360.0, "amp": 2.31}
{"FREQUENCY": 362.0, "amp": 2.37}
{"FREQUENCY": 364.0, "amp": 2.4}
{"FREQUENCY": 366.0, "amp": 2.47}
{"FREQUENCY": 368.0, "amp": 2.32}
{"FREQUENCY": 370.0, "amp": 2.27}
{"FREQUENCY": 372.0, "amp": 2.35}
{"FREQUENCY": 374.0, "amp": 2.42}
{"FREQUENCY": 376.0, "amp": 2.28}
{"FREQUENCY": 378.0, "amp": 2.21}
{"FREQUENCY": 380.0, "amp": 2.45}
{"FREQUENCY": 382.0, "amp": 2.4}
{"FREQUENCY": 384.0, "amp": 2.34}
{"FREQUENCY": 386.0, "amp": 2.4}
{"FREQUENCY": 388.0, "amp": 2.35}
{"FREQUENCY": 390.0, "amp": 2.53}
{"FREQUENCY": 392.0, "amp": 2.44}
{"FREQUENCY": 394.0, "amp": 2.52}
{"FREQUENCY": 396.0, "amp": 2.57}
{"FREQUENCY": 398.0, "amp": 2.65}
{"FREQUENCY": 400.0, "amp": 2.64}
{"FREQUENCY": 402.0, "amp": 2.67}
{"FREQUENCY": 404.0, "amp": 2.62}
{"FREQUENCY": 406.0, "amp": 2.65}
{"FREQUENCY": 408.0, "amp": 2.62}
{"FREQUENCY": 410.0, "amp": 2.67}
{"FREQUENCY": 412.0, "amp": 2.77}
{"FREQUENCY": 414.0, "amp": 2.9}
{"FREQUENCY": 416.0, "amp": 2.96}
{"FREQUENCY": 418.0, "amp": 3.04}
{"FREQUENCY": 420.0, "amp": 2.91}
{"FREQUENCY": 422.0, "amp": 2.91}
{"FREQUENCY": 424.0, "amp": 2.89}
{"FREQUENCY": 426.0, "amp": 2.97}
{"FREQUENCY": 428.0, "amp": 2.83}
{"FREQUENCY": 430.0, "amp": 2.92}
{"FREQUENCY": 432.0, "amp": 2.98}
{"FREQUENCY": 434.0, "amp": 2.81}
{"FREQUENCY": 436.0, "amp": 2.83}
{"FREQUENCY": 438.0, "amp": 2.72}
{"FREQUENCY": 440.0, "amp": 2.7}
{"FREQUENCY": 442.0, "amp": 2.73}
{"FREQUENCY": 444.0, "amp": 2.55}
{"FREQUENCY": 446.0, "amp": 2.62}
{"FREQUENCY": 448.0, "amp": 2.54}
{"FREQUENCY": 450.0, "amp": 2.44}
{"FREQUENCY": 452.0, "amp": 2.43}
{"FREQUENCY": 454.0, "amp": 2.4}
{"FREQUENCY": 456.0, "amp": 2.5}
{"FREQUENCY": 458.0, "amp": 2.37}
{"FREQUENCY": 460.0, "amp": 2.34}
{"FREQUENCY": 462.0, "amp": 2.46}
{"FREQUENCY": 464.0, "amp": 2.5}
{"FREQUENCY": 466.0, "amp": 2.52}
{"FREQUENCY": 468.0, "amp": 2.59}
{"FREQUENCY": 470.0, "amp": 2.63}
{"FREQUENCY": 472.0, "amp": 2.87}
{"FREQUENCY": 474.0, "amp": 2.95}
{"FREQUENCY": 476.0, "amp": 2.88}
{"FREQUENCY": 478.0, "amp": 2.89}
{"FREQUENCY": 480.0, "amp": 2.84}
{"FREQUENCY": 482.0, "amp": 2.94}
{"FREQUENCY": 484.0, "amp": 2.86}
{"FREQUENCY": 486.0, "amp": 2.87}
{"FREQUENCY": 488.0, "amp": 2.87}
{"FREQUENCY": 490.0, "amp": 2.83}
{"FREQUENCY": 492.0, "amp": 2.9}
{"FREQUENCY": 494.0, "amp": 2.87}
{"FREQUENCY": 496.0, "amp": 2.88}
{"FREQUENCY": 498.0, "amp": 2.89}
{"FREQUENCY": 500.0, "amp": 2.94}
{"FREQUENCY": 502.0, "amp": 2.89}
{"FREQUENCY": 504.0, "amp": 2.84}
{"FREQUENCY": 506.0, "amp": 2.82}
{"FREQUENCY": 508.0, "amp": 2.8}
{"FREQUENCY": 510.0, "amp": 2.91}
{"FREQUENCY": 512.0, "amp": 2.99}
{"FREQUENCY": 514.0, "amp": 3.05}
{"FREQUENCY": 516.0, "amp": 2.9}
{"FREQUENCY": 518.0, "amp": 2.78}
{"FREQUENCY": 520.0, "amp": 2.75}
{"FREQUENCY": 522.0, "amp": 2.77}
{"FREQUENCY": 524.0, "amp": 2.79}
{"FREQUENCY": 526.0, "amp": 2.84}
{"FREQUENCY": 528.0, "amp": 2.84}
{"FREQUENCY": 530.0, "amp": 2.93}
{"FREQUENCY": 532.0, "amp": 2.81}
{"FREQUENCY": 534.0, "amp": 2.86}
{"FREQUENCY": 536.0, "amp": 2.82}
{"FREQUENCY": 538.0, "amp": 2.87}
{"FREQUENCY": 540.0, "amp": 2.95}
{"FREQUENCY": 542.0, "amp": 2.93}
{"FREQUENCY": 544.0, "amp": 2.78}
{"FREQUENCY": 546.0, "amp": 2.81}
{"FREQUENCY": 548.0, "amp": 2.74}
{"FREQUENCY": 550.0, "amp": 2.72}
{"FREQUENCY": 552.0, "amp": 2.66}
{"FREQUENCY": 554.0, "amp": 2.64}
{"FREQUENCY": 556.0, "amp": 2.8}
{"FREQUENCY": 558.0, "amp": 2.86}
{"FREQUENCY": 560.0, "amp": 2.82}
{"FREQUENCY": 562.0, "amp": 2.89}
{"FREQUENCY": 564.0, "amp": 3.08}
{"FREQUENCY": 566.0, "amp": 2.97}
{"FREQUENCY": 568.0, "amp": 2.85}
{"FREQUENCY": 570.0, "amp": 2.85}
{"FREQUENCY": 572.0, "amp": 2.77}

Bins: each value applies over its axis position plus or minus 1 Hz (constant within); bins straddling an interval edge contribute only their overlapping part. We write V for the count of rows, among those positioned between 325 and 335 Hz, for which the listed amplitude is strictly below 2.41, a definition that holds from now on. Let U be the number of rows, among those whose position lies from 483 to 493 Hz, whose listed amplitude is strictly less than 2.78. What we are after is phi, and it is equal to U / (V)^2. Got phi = 0.0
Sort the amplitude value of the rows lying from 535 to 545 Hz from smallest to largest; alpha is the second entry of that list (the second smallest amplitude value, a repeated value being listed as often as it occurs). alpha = 2.82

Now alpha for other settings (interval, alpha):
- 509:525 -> 2.77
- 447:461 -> 2.37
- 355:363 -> 2.37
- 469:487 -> 2.84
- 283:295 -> 2.37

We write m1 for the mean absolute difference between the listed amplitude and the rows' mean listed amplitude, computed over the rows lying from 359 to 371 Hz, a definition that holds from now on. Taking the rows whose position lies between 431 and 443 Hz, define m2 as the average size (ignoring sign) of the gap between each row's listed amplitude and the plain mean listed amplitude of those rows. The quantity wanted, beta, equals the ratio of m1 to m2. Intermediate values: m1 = 0.057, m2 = 0.078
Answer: 0.72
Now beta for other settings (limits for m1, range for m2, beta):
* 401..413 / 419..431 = 1.22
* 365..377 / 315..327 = 0.87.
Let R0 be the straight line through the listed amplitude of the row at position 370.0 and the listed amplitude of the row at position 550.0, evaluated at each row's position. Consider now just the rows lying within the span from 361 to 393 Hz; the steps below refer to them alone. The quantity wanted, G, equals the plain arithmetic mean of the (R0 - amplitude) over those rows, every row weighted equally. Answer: -0.09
